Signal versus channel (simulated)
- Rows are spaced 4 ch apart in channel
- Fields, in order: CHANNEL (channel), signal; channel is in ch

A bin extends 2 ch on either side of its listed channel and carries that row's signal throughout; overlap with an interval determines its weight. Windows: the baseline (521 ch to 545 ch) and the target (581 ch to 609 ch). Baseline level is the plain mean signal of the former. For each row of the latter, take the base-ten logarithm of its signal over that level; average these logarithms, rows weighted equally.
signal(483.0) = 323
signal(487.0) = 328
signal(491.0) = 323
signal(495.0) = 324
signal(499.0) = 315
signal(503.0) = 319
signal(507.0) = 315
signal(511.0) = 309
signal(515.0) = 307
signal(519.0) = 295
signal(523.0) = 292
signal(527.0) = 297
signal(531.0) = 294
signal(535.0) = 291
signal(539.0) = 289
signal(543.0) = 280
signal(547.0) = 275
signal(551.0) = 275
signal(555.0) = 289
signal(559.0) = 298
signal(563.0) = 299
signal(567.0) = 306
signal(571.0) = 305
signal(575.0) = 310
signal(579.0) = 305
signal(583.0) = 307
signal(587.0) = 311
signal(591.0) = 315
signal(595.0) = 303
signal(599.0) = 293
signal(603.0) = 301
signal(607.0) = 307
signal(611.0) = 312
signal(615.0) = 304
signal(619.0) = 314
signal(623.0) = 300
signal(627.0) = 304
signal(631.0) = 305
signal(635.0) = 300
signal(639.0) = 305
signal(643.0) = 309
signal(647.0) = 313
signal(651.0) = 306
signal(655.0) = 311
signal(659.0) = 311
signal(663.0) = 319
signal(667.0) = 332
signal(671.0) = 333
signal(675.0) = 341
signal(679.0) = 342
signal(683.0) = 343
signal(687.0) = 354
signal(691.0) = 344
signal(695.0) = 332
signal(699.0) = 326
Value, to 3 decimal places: 0.021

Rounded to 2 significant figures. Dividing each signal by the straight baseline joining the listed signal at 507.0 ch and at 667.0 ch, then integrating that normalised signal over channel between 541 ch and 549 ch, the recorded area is 7.0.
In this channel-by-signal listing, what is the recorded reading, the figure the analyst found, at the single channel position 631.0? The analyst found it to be 305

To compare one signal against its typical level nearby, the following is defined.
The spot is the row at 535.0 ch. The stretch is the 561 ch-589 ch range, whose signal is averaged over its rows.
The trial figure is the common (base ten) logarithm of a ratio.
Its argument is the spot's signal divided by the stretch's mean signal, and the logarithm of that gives -0.022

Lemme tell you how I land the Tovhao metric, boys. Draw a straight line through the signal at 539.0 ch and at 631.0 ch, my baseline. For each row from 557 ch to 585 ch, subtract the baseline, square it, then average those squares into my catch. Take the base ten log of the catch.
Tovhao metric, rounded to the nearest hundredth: 2.02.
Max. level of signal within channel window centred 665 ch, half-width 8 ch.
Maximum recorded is 333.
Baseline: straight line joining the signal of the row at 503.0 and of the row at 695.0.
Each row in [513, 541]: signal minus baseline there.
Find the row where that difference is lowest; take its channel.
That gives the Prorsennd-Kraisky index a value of 539.0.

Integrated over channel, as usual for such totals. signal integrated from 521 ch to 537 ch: 4696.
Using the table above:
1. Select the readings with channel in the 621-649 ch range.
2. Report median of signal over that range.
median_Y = 305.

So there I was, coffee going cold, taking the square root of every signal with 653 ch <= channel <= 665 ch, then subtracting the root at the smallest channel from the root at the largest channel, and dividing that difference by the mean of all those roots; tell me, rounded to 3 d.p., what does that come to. 0.013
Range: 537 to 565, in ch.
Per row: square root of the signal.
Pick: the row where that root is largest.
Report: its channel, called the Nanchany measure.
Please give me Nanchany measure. 563.0 ch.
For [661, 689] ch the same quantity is 687.0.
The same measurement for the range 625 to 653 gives 647.0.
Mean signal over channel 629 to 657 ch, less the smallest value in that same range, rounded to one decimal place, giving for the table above 7.0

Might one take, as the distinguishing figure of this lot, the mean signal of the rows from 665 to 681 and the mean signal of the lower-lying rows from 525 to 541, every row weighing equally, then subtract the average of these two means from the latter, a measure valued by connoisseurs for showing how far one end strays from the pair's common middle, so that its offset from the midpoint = -22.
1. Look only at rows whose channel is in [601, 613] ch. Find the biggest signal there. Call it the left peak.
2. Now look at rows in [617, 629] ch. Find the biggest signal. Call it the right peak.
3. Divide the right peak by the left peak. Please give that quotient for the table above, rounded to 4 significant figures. 1.006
